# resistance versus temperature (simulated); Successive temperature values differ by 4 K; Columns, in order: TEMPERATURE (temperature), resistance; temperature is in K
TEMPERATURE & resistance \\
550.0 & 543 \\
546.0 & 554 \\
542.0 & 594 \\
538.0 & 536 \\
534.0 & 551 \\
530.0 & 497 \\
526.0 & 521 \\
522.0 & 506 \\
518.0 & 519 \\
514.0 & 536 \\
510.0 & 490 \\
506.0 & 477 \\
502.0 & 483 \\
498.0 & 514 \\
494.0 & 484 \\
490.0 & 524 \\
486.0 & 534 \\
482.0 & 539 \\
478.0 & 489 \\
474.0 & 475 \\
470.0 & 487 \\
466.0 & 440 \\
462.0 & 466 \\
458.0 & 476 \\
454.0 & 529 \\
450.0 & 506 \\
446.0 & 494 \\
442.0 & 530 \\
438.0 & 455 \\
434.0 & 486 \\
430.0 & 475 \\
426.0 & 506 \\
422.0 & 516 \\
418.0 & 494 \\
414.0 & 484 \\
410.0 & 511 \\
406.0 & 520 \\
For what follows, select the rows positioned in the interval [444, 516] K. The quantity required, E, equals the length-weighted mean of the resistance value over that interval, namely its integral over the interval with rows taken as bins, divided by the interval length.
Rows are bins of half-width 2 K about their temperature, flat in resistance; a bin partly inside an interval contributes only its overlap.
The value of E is 497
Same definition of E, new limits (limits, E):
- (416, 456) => 499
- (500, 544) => 519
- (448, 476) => 483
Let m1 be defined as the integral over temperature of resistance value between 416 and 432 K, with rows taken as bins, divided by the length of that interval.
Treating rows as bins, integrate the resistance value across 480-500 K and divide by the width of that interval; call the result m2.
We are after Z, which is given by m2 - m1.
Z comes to 21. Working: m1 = 498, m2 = 519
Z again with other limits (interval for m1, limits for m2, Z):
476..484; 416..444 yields -19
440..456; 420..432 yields -16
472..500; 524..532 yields 1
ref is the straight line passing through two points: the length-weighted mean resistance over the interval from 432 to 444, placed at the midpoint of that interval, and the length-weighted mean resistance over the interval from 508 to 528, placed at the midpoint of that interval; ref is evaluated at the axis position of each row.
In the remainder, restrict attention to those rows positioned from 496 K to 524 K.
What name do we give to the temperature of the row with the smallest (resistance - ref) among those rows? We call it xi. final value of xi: 506.0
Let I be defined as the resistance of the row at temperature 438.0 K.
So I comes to 455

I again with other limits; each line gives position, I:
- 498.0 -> 514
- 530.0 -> 497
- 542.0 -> 594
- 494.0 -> 484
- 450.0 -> 506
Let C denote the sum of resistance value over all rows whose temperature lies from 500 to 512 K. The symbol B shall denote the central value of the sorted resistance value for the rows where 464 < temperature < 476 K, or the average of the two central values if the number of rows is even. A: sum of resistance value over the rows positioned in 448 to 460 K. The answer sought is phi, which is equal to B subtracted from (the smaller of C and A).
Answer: 975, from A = 1511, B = 475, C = 1450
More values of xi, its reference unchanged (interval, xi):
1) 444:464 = 462.0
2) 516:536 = 530.0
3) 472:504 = 502.0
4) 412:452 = 438.0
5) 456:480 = 466.0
